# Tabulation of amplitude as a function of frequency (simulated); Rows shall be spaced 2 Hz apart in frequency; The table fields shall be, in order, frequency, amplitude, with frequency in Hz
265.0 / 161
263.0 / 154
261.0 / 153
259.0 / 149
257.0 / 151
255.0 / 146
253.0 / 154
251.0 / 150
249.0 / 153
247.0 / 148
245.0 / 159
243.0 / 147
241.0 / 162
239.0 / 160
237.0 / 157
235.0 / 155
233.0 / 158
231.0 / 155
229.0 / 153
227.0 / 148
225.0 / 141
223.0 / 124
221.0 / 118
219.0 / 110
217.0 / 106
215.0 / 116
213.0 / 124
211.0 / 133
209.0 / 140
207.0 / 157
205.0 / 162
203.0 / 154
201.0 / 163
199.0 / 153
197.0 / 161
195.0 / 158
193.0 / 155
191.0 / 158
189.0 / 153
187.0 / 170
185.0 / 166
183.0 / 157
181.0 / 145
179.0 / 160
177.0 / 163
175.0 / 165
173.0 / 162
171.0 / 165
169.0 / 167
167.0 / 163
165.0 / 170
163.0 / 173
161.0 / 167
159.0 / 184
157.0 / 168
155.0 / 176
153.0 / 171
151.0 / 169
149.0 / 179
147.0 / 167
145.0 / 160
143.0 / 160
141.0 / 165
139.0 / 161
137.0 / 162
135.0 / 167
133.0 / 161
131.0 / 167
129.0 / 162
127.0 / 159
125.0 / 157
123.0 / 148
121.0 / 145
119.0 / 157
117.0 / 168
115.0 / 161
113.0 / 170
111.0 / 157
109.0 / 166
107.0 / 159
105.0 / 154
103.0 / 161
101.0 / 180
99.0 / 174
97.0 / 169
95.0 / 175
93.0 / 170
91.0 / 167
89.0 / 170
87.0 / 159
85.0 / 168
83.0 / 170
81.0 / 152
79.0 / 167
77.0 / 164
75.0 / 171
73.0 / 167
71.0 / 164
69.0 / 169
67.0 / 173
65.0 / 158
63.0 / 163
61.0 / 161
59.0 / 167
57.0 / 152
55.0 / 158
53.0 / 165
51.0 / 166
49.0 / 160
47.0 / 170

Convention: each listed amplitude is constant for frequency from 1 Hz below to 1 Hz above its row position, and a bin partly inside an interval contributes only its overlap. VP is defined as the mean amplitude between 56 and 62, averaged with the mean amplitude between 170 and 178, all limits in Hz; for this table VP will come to 162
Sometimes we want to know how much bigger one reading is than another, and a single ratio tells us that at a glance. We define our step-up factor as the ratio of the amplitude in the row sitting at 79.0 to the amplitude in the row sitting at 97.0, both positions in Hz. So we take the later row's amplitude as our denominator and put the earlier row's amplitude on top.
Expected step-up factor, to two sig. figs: 0.99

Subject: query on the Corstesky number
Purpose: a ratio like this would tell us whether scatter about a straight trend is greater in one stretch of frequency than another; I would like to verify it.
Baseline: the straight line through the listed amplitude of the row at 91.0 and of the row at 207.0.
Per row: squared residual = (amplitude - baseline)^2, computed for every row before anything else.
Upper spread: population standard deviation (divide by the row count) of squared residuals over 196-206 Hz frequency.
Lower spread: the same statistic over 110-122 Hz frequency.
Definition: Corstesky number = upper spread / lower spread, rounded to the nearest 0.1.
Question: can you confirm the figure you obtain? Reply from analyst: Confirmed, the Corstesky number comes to 0.1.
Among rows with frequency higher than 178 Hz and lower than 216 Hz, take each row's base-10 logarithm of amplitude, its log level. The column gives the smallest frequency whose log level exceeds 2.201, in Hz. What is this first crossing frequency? 179.0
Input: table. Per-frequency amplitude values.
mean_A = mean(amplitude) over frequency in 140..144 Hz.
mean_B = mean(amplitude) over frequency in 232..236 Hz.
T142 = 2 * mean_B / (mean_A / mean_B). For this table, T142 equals 301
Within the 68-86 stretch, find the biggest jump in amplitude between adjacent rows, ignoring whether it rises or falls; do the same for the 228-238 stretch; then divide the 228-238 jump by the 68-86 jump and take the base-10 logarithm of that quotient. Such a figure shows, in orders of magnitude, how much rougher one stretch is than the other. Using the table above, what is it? -0.8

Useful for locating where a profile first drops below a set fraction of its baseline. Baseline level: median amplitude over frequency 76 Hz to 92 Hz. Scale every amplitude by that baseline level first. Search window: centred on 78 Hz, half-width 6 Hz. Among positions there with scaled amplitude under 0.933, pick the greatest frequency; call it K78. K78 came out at 81.0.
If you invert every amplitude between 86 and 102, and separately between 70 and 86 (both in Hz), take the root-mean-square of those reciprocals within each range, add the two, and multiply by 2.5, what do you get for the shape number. 0.0298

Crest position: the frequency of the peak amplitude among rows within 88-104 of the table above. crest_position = 101.0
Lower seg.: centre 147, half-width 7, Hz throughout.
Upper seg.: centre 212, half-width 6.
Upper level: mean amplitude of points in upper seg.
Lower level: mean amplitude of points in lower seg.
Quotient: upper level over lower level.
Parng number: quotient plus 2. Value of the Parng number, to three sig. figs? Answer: 2.77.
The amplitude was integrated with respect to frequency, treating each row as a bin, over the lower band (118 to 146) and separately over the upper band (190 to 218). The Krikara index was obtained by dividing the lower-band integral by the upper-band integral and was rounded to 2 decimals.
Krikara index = 1.09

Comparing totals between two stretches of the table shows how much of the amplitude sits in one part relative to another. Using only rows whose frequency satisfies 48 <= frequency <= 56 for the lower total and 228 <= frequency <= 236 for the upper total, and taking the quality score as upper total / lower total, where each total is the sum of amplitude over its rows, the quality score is 0.96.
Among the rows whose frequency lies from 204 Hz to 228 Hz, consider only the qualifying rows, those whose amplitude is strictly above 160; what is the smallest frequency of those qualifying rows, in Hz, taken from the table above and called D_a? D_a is 205.0 Hz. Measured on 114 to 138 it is 115.0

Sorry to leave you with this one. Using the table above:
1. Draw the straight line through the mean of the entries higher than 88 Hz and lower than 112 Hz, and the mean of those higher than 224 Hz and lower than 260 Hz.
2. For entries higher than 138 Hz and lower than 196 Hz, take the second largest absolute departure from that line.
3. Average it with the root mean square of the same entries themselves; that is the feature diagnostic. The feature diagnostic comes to 91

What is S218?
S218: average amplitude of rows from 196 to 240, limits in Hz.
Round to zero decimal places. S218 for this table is 143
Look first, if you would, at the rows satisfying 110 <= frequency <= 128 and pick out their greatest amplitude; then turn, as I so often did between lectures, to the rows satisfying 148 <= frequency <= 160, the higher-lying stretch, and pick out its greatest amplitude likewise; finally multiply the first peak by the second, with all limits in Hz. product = 31280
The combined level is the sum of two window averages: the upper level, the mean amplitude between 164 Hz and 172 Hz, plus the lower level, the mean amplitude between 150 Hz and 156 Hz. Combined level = 338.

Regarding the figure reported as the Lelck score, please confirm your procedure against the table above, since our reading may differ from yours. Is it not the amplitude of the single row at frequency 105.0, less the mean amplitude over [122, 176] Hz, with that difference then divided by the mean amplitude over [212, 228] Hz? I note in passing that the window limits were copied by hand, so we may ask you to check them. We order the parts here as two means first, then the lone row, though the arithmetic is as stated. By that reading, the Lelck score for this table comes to -0.10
